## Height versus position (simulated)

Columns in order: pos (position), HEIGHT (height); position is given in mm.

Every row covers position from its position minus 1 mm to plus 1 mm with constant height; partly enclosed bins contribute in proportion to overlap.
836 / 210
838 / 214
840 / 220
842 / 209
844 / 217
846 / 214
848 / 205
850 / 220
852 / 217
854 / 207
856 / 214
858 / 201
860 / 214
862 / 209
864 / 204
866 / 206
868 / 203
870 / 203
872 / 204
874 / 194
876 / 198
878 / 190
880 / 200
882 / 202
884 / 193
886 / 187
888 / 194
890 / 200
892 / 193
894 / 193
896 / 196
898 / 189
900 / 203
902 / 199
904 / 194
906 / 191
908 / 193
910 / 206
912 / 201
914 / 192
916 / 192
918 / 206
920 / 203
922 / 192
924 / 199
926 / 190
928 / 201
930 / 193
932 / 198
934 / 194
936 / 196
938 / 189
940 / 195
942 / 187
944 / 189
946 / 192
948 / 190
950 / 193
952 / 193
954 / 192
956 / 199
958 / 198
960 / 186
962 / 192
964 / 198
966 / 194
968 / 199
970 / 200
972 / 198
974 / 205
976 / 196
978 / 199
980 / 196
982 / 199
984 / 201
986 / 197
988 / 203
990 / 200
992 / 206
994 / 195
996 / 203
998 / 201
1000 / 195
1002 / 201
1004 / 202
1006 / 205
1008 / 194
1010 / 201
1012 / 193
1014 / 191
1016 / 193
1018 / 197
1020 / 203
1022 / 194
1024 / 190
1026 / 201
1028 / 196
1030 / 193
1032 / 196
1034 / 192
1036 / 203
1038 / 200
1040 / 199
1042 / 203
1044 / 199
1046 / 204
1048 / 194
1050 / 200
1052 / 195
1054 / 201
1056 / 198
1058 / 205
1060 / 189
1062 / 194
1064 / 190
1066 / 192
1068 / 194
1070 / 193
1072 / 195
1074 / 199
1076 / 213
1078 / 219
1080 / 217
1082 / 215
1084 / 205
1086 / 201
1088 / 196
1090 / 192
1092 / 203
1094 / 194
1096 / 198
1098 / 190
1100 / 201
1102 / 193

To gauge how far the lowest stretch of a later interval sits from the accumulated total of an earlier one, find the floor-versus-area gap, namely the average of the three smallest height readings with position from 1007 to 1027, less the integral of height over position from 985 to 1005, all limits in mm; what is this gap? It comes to -3815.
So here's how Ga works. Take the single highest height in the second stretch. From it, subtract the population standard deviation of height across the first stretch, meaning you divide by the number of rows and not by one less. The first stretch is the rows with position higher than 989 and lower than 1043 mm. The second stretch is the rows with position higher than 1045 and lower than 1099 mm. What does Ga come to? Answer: 214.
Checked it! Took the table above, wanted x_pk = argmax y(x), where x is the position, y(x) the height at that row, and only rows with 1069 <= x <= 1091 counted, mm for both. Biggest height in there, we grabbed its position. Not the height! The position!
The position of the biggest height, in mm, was 1078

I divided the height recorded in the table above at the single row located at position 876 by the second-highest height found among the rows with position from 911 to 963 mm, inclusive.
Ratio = 0.98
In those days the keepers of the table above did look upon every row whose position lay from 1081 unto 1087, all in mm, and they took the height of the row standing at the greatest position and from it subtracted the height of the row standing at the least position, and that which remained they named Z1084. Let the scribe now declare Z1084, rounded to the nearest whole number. -14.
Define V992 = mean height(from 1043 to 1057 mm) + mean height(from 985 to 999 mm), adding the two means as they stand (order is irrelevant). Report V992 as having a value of 399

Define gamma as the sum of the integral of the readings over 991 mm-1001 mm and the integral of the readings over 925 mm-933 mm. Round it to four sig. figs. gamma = 3564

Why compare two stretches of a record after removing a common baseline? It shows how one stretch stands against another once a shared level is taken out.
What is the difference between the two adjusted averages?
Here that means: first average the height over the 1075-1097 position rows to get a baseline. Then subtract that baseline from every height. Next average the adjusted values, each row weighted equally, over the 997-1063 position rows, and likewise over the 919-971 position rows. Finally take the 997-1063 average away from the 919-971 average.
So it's -3.3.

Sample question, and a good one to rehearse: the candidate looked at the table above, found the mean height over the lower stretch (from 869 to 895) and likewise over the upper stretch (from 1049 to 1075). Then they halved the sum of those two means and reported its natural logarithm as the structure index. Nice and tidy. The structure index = 5.278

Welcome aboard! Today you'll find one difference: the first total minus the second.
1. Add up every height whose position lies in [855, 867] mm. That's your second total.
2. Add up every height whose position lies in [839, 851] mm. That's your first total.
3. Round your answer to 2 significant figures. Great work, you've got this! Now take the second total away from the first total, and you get 37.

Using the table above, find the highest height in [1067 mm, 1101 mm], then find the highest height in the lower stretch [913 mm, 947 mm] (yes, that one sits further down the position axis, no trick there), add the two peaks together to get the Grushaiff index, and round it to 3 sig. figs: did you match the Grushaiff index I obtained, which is 425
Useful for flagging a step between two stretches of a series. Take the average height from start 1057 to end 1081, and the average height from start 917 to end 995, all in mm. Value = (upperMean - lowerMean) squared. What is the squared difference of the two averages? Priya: 14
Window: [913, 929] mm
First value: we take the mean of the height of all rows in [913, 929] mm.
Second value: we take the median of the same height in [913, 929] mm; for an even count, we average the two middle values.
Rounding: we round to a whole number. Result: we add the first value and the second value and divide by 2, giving 196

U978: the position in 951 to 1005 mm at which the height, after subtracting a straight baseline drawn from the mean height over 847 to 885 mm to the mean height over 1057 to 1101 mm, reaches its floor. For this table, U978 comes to 960 mm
